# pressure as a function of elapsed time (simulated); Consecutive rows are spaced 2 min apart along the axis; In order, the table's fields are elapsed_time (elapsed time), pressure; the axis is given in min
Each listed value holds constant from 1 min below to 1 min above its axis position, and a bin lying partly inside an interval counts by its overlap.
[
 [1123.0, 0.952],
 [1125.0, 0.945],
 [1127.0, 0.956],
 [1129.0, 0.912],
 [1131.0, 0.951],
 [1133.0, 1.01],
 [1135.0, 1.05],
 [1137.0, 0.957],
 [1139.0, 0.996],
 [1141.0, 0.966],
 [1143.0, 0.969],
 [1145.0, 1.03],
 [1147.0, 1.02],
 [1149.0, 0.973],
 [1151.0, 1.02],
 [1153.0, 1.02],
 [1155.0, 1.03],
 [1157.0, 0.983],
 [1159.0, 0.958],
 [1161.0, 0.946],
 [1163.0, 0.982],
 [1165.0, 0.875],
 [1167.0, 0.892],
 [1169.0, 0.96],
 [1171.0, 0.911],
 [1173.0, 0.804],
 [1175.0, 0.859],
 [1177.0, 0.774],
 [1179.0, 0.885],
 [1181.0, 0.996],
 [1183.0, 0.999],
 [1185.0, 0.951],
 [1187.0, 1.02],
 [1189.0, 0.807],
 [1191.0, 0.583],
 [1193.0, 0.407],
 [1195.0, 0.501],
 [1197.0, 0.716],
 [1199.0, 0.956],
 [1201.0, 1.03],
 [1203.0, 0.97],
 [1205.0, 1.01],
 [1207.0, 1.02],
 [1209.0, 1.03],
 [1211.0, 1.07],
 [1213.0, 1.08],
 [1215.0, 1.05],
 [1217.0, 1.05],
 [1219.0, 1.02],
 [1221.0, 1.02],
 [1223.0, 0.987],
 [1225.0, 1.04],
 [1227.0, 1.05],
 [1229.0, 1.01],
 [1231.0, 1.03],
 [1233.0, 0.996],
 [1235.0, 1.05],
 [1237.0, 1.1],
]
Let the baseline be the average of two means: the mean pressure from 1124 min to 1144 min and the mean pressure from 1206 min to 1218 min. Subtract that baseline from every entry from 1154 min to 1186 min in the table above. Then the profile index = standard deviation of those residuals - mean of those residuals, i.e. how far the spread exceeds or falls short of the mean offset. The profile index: 0.16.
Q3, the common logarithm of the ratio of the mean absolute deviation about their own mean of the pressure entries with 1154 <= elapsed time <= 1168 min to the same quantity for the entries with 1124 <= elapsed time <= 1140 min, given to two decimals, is 0.07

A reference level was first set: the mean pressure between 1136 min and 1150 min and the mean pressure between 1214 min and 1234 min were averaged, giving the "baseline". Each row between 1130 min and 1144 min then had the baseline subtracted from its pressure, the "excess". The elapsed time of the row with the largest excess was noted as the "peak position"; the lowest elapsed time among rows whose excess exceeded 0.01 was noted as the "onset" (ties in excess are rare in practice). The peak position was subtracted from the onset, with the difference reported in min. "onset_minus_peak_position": 0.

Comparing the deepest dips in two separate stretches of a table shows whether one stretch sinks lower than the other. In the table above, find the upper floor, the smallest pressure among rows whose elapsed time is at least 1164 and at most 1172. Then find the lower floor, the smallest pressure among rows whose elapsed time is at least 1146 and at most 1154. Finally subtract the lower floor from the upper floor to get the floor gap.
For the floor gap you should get -0.10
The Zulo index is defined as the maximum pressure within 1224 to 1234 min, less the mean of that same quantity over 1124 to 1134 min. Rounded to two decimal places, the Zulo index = 0.10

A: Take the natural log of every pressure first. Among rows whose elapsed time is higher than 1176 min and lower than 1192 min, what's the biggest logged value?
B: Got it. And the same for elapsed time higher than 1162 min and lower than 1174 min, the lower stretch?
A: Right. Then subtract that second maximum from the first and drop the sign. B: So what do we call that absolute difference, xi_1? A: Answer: 0.04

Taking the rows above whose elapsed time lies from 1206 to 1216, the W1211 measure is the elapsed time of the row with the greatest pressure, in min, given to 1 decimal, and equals 1213.0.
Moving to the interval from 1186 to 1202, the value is 1201.0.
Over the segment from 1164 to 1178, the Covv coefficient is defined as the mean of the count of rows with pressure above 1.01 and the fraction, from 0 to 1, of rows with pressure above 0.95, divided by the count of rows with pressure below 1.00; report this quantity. 0.01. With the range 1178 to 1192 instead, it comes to 0.13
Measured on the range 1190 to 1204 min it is 0.12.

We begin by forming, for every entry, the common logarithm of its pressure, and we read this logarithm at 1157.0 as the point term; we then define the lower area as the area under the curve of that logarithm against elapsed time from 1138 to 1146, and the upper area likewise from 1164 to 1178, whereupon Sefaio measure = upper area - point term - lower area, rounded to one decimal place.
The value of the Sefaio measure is -0.8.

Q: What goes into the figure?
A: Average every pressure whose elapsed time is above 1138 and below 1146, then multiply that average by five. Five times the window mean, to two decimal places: 4.95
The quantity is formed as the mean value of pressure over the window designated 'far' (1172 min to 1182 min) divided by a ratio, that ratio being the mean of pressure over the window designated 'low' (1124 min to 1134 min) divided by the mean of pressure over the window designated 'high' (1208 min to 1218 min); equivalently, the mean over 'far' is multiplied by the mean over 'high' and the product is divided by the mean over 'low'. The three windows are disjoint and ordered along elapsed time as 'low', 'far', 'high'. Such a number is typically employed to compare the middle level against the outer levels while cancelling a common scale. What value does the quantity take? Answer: 0.96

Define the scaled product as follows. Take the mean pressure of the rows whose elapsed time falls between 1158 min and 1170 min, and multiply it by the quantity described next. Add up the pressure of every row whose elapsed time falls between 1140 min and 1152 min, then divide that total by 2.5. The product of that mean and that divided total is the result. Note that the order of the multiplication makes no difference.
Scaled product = 2.24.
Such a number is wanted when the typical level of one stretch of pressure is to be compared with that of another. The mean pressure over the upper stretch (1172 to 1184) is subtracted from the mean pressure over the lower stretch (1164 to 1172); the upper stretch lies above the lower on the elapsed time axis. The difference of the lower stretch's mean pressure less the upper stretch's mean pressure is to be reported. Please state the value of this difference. 0.02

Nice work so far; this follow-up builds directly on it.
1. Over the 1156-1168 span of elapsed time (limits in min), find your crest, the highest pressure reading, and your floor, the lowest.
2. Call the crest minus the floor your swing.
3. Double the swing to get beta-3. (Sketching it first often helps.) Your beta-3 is 0.22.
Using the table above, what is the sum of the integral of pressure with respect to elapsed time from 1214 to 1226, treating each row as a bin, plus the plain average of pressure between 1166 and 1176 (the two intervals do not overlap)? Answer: 13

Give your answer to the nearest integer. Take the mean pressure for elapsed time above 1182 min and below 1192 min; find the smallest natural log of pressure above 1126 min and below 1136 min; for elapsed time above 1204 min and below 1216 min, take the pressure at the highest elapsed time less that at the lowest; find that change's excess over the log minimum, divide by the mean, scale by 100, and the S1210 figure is 15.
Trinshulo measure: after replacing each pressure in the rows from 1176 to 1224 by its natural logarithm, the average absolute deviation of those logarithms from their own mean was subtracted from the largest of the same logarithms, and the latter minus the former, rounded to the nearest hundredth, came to -0.11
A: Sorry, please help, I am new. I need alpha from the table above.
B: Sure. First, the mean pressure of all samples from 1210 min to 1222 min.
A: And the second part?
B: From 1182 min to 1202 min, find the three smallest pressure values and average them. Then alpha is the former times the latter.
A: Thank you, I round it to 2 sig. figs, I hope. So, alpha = 0.52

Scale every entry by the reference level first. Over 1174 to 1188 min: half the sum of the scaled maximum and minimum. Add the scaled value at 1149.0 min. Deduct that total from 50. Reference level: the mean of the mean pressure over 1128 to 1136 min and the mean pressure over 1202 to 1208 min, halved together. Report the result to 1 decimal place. 48.1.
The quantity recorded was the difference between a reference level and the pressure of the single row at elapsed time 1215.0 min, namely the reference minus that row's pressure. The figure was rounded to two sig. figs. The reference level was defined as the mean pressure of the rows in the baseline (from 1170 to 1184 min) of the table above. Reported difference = -0.16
